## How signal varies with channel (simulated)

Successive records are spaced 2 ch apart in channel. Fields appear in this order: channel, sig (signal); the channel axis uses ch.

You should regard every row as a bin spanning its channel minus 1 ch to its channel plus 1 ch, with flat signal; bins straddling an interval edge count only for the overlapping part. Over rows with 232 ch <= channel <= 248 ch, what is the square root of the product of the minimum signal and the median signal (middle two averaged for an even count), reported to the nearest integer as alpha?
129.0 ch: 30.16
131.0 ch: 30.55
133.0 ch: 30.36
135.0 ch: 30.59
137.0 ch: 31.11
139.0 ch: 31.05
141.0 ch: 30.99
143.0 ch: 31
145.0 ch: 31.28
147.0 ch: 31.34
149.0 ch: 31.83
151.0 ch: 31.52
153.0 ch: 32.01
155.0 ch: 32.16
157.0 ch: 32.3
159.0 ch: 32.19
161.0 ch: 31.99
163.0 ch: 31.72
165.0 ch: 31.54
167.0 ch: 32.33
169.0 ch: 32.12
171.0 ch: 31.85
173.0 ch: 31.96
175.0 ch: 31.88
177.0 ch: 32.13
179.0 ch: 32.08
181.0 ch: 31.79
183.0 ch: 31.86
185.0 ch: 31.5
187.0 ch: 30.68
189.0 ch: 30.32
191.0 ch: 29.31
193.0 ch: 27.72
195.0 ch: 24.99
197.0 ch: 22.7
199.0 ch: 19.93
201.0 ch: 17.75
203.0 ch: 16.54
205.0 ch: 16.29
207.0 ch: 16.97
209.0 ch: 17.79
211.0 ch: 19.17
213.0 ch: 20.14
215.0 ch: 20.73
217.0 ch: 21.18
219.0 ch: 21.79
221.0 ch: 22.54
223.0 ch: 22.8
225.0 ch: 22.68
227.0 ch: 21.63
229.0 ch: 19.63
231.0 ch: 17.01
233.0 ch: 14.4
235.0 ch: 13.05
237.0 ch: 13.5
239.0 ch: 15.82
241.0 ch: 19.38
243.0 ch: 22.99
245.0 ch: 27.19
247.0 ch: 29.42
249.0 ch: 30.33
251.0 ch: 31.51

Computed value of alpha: 15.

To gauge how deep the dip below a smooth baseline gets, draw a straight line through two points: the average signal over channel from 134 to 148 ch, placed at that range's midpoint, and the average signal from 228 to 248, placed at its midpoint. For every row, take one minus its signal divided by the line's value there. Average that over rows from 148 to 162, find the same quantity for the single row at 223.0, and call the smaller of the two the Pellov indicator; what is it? -0.091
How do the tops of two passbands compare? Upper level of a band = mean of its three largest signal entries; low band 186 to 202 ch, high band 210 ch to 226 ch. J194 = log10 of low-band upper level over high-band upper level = 0.123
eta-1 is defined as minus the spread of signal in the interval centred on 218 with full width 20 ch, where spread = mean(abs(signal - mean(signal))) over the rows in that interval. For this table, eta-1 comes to -1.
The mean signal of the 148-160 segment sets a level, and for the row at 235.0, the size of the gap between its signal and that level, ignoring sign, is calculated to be 19.0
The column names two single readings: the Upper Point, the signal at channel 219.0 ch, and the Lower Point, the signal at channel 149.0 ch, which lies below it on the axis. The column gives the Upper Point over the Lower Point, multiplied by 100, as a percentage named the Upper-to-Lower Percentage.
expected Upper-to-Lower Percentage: 68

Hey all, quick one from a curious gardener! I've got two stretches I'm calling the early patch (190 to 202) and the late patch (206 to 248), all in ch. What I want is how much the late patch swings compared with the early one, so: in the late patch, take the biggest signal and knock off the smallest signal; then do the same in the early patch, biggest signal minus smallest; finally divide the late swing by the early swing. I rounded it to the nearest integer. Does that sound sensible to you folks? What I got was 1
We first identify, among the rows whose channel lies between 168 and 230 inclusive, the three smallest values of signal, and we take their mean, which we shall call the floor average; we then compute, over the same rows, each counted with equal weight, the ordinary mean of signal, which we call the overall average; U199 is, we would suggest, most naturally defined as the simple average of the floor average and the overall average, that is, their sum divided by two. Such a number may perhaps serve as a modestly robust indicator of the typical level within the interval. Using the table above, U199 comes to 21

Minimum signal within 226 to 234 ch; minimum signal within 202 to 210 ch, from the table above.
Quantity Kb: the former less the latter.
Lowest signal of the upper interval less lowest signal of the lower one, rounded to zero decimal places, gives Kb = -2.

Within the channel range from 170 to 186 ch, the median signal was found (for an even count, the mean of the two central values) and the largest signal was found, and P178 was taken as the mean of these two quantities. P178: 32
